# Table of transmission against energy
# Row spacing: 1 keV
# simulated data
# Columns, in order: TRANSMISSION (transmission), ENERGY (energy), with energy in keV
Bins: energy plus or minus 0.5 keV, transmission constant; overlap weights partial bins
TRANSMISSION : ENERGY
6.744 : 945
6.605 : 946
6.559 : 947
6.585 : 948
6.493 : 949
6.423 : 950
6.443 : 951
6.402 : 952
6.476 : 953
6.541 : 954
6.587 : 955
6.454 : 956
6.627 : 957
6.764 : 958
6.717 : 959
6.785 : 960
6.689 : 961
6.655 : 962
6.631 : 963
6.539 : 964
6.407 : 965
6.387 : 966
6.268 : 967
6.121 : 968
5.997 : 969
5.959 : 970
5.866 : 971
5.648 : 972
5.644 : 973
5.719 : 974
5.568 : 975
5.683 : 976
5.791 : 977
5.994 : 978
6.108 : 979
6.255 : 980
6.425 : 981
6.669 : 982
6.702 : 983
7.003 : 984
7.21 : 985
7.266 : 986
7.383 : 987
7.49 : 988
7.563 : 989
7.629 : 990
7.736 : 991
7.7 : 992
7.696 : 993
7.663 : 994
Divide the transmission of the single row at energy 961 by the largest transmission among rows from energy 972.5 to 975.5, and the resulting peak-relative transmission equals 1.17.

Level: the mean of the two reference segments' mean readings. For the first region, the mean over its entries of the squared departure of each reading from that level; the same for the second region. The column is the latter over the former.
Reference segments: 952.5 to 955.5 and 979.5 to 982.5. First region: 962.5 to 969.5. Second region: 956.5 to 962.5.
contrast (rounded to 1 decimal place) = 0.7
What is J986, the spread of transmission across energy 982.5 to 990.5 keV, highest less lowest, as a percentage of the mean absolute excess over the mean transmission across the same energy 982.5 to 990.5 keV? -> 394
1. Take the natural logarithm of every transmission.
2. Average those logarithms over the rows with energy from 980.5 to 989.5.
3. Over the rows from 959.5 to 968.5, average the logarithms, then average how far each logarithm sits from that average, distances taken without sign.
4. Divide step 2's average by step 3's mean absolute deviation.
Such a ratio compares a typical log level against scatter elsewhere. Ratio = 70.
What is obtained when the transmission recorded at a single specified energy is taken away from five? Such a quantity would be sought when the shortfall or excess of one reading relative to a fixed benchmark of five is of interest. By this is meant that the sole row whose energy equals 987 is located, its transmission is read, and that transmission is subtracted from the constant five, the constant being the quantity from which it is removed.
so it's -2.4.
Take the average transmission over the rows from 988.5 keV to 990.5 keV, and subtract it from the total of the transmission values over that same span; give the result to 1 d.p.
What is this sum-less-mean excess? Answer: 7.6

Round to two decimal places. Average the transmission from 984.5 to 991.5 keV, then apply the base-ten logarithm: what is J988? 0.87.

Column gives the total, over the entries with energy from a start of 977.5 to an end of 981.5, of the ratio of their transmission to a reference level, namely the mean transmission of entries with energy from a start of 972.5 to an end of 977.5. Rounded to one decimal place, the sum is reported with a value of 4.4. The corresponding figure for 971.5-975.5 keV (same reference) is 4.0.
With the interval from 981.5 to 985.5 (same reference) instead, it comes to 4.9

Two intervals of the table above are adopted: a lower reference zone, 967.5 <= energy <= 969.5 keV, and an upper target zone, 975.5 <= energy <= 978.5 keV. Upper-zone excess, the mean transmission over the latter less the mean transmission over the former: -0.24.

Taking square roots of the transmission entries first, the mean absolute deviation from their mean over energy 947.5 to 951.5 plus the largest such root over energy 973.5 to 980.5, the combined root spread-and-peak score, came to 2.51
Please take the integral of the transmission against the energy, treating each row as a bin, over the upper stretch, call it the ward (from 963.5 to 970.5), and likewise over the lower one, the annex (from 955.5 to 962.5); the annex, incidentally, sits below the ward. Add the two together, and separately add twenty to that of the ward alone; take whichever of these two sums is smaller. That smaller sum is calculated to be 64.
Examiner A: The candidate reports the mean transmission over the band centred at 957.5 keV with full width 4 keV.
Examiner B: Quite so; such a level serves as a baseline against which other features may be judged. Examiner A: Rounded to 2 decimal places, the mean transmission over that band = 6.64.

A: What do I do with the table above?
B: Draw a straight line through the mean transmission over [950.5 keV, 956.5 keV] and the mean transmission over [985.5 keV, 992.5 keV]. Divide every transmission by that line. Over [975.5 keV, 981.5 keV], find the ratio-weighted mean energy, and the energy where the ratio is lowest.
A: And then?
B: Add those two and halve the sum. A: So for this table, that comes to 977.3 keV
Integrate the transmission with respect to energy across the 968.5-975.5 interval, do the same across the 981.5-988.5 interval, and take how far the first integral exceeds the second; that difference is -9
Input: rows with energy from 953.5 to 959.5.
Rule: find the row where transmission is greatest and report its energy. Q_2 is 958 keV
